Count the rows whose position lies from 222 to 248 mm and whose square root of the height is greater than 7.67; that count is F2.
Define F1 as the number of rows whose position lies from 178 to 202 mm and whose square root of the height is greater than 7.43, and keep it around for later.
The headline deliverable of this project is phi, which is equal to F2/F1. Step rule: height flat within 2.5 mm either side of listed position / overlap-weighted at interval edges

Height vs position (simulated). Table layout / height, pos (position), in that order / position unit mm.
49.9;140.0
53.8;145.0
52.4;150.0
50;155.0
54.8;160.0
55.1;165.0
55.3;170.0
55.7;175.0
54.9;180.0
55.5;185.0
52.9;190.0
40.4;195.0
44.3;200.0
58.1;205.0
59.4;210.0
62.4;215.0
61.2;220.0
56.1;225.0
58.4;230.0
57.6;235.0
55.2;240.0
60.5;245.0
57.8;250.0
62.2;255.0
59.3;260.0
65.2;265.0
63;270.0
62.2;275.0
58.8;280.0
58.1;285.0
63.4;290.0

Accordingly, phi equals 1.0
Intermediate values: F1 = 1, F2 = 1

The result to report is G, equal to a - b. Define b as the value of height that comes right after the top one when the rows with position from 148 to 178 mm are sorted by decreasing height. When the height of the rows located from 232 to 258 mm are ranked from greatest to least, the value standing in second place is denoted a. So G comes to 5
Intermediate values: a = 60.5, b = 55.3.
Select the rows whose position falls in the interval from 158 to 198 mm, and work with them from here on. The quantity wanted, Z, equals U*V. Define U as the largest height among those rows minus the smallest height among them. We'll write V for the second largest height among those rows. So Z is 849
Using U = 15.3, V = 55.5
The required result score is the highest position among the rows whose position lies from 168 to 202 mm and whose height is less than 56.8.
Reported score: 200.0 mm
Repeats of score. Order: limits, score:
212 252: 240.0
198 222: 200.0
